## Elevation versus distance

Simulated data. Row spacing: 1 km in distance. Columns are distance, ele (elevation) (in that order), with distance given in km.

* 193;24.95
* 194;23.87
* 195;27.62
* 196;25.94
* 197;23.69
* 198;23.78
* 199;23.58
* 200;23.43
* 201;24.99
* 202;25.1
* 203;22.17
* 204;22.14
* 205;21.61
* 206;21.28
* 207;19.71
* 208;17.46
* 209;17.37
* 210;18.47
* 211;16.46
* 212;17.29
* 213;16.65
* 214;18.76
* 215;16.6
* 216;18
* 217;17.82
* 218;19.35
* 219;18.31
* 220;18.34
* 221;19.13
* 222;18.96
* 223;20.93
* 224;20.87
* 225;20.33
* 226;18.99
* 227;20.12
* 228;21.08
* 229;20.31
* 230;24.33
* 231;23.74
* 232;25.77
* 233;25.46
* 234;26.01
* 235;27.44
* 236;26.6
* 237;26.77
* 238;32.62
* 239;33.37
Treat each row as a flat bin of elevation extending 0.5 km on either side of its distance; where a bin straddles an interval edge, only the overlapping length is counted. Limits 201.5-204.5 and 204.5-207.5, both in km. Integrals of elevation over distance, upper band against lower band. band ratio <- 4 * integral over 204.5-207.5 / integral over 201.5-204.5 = 3.6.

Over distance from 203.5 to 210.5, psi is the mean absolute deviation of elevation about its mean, 1.7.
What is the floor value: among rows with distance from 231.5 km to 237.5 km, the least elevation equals 25.46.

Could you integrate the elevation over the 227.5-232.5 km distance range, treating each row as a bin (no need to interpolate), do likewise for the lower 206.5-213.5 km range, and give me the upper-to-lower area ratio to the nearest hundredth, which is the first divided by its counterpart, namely 0.93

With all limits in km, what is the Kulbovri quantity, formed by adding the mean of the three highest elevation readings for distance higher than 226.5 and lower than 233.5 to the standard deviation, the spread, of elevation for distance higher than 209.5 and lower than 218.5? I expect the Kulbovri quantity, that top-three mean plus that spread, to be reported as 26.2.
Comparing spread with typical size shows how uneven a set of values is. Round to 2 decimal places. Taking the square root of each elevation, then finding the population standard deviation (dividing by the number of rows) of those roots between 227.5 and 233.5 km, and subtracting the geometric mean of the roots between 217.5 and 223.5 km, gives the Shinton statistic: -4.16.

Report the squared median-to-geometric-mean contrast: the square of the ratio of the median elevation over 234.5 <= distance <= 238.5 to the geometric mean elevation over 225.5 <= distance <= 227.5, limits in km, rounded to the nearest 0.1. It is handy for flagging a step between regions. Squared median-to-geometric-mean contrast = 1.9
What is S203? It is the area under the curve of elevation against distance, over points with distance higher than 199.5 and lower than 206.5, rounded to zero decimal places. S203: 161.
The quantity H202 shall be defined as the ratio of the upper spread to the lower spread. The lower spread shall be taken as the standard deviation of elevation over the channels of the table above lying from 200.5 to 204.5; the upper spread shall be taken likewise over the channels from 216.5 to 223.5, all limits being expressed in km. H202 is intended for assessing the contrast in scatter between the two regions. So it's 0.6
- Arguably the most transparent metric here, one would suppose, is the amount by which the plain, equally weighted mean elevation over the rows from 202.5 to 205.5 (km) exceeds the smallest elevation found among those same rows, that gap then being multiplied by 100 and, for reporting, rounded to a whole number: 36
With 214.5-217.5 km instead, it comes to 87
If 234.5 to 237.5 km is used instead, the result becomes 34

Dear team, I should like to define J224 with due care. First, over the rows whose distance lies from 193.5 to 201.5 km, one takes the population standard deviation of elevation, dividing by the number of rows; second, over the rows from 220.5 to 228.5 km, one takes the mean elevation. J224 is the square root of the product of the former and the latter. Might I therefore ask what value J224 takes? 5.3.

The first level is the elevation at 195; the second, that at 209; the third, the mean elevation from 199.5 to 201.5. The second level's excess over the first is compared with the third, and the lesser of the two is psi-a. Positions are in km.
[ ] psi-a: -10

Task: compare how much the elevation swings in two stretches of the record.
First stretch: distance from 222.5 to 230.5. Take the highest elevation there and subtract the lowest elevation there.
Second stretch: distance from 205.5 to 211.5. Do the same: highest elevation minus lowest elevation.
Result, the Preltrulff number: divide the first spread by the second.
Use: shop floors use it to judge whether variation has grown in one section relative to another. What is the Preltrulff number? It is 1.1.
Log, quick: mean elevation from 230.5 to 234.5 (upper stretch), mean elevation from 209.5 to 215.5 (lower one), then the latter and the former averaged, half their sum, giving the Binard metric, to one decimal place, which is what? 21.3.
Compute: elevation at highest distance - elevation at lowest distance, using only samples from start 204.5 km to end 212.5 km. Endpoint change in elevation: -4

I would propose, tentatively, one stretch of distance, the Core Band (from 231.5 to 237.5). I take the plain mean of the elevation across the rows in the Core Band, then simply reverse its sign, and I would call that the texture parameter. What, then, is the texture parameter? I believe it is -26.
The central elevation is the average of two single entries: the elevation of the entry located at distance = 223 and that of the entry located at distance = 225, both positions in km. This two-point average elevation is 20.6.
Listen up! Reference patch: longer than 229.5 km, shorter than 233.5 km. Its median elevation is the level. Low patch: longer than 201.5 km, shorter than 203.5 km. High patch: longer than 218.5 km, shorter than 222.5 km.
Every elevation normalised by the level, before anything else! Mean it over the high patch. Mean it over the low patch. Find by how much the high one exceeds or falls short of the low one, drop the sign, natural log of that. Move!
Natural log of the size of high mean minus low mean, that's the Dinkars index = -1.6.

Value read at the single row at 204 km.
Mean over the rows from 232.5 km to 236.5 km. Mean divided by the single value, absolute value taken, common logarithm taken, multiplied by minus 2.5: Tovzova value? -0.19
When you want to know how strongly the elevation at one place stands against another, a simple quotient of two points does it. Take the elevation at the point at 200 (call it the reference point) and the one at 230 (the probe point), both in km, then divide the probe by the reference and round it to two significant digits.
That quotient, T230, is 1.0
